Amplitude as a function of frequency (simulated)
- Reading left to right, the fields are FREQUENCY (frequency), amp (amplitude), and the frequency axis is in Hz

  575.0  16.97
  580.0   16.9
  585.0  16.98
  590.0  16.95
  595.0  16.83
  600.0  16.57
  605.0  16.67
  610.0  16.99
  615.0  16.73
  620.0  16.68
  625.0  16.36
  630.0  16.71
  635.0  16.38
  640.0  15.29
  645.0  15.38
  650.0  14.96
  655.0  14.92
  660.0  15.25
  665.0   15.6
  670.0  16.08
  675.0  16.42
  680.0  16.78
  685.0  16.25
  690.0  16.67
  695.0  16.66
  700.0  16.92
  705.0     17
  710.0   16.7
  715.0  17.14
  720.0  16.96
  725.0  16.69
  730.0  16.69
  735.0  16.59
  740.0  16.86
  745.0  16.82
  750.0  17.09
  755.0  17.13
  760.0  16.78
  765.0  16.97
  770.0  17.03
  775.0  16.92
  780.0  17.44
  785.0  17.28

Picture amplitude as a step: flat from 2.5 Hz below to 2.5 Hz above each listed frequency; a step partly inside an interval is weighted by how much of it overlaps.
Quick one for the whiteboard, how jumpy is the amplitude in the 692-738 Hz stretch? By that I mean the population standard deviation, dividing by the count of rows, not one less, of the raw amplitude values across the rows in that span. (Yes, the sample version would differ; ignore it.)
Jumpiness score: 0.18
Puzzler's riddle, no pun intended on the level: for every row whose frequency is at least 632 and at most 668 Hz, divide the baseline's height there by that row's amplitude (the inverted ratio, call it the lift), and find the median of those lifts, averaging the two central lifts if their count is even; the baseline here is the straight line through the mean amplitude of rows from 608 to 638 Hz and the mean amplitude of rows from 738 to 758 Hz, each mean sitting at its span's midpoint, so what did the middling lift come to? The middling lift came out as 1.09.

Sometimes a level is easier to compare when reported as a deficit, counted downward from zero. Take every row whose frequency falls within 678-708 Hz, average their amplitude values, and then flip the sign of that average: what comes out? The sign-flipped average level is -16.7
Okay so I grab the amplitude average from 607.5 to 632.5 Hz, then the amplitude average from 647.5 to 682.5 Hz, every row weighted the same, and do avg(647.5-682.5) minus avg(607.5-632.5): -1.0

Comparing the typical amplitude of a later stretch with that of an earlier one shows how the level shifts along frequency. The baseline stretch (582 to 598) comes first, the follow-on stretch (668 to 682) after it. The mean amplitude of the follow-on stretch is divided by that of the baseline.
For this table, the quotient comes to 0.97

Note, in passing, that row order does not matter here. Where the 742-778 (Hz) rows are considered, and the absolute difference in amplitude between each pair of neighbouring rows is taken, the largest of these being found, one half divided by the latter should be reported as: 1.4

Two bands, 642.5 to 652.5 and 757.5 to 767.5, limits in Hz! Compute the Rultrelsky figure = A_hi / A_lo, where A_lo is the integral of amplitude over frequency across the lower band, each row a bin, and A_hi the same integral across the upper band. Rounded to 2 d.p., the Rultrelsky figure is 1.11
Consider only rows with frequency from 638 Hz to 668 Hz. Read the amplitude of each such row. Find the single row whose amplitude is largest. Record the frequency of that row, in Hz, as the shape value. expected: 665.0 Hz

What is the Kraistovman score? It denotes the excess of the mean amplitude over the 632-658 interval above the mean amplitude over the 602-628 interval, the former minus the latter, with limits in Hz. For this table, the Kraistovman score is -1.3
